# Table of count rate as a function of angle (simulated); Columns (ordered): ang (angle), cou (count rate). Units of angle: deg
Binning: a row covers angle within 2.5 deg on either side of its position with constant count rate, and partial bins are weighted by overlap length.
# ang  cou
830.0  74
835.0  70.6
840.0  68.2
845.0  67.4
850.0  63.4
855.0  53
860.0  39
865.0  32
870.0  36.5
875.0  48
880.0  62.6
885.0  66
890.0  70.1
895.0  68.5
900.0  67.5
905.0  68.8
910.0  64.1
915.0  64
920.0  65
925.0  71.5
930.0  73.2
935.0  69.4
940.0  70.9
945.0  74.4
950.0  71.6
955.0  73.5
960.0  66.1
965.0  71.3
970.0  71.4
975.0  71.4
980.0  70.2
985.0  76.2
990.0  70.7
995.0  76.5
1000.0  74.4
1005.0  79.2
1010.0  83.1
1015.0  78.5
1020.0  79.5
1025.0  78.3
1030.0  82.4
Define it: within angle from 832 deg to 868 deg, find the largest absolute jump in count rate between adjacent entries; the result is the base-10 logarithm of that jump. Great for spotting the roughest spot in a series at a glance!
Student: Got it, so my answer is 1.15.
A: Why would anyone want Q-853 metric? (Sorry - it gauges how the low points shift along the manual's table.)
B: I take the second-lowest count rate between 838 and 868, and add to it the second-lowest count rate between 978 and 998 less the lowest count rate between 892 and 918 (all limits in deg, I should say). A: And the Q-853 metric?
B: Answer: 46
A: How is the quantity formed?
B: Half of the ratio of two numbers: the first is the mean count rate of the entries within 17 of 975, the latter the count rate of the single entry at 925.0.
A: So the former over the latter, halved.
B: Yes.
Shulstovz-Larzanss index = 0.497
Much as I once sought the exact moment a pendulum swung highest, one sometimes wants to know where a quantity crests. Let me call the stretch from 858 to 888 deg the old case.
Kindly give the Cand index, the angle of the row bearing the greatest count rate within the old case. 885.0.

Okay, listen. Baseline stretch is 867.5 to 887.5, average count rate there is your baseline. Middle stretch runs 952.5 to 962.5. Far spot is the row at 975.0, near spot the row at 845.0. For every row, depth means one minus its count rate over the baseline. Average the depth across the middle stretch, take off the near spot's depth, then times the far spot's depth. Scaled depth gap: 0.02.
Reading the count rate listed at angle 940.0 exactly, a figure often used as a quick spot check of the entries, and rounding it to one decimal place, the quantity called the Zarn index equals 70.9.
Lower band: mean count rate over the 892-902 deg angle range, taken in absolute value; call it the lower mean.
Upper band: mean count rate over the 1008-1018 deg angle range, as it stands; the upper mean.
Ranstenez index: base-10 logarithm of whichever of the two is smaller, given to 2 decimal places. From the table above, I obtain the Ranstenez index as 1.83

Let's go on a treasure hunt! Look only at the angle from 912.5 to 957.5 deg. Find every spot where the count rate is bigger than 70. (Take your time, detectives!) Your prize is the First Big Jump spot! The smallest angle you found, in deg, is 925.0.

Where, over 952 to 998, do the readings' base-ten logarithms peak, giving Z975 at 995.0 deg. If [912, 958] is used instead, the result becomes 945.0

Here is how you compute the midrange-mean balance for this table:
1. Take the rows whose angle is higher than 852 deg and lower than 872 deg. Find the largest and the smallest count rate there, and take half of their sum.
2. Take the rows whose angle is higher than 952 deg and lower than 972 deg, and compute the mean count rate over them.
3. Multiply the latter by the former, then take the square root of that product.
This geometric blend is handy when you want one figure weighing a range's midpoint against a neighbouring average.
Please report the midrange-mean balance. 54.8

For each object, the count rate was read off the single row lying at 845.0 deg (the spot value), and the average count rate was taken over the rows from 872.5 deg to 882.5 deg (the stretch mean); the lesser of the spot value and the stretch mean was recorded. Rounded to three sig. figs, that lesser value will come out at 55.3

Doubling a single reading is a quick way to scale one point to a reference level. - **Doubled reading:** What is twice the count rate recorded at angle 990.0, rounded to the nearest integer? 141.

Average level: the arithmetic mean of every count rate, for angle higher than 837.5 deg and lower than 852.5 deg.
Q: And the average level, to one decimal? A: 66.3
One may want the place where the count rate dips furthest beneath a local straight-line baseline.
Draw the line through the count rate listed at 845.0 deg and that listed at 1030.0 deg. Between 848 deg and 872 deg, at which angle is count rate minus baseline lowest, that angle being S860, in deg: 865.0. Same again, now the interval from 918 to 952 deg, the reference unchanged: 920.0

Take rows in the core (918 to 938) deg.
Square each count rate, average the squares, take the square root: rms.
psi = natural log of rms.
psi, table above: 4.25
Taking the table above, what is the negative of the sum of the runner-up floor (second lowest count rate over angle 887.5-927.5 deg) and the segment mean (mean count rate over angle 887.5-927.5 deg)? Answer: -132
